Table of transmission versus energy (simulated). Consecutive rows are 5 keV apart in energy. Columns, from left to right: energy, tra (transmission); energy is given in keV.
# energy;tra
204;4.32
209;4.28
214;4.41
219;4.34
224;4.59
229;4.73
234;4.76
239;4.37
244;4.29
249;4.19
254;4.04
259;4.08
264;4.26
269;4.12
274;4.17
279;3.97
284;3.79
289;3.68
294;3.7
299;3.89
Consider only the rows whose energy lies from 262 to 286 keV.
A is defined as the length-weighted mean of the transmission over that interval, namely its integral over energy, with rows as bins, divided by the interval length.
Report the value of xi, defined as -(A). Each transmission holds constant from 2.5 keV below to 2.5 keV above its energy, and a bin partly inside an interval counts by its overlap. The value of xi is -4.1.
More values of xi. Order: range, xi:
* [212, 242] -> -4.5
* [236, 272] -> -4.2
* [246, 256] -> -4.1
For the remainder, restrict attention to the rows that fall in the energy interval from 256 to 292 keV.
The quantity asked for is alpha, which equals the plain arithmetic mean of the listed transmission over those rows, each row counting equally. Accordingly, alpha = 4.01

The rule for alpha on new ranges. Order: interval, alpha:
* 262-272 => 4.19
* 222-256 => 4.42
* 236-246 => 4.33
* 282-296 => 3.72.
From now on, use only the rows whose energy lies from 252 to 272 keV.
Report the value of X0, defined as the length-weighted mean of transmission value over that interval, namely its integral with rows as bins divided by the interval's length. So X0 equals 4.13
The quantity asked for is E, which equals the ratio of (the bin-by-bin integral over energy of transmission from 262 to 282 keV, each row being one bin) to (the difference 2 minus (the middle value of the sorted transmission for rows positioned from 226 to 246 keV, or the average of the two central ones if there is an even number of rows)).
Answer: -32.3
